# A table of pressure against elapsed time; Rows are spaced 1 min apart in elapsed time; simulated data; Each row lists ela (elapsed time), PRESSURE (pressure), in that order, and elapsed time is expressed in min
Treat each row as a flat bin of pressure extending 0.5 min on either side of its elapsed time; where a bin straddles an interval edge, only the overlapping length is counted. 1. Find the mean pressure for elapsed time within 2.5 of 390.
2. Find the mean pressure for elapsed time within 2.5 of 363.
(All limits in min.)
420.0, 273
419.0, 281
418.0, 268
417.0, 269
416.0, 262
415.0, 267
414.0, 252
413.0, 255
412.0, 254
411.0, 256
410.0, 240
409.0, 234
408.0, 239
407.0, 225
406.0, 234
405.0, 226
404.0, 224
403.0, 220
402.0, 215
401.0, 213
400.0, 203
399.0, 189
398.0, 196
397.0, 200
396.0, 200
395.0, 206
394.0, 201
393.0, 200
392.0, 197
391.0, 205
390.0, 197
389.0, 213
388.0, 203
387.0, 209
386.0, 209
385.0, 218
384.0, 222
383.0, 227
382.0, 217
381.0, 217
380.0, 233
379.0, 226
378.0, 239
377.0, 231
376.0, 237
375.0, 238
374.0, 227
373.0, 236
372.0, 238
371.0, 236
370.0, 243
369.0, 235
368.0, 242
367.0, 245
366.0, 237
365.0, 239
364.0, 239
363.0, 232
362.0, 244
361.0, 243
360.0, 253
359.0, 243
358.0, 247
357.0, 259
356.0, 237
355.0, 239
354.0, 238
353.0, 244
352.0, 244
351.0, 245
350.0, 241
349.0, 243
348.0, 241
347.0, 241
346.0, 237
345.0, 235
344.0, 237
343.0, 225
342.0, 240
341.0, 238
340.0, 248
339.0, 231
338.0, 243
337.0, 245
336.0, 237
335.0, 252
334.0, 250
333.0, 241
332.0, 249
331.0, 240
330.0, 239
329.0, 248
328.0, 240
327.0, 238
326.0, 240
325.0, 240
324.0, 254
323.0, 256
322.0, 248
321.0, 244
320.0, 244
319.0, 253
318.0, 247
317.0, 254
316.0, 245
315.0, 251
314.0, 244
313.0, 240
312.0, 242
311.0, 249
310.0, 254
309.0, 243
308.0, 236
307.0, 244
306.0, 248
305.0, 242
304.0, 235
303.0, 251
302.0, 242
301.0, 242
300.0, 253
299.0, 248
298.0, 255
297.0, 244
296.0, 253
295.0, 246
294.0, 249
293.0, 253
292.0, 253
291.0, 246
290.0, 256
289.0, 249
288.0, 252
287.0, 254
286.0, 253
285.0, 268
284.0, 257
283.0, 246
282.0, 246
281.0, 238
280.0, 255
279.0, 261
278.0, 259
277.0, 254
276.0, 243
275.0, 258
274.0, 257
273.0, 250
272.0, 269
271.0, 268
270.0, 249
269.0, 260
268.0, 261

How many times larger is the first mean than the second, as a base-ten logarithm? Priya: -0.072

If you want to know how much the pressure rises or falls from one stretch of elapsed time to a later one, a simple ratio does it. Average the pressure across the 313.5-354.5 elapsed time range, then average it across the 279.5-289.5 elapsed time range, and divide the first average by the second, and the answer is 0.97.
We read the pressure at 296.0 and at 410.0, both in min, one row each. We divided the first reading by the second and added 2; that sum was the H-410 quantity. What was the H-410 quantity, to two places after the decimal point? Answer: 3.05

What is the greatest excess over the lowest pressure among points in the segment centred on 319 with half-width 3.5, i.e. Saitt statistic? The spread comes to 10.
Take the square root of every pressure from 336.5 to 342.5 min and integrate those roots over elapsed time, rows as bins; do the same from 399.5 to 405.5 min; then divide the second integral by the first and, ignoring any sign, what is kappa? 0.95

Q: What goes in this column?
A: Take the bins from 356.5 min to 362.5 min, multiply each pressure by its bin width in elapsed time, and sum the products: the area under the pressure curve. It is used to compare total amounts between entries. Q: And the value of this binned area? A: 1489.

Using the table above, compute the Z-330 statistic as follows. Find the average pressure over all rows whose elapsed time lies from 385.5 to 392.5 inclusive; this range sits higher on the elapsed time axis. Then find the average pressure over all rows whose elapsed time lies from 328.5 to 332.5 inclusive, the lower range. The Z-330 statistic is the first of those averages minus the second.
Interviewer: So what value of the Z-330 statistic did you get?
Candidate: -39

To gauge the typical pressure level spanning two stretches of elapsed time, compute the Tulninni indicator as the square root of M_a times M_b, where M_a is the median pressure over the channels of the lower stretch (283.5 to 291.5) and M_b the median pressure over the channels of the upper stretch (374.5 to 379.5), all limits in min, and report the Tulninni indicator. 245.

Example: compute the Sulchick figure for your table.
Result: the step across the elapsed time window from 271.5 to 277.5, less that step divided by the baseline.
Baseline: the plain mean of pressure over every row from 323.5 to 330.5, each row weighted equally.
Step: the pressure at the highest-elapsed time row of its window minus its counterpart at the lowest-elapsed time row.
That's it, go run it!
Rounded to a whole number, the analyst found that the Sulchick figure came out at -15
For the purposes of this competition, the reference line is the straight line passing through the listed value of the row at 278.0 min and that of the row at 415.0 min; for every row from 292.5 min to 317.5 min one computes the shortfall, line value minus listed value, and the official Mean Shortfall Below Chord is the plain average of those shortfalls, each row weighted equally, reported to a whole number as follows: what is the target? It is 14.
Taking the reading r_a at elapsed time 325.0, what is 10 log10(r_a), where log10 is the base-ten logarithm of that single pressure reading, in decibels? 23.80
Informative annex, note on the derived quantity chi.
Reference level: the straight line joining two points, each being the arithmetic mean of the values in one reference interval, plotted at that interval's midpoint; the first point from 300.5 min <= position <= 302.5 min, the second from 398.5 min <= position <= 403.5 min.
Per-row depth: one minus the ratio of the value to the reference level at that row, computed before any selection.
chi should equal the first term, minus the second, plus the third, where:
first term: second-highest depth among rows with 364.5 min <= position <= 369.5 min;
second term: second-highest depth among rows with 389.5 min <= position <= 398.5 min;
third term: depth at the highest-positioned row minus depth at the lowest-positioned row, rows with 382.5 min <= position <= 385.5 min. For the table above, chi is -0.11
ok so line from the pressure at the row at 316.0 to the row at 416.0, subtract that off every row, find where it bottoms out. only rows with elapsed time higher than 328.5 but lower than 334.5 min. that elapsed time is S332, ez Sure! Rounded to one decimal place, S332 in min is 330.0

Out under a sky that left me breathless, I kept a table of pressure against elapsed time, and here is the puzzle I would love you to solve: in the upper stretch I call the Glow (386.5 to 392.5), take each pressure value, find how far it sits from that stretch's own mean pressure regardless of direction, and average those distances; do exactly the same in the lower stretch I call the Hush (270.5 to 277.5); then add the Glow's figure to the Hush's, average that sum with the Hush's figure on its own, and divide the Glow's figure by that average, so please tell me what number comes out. 0.534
